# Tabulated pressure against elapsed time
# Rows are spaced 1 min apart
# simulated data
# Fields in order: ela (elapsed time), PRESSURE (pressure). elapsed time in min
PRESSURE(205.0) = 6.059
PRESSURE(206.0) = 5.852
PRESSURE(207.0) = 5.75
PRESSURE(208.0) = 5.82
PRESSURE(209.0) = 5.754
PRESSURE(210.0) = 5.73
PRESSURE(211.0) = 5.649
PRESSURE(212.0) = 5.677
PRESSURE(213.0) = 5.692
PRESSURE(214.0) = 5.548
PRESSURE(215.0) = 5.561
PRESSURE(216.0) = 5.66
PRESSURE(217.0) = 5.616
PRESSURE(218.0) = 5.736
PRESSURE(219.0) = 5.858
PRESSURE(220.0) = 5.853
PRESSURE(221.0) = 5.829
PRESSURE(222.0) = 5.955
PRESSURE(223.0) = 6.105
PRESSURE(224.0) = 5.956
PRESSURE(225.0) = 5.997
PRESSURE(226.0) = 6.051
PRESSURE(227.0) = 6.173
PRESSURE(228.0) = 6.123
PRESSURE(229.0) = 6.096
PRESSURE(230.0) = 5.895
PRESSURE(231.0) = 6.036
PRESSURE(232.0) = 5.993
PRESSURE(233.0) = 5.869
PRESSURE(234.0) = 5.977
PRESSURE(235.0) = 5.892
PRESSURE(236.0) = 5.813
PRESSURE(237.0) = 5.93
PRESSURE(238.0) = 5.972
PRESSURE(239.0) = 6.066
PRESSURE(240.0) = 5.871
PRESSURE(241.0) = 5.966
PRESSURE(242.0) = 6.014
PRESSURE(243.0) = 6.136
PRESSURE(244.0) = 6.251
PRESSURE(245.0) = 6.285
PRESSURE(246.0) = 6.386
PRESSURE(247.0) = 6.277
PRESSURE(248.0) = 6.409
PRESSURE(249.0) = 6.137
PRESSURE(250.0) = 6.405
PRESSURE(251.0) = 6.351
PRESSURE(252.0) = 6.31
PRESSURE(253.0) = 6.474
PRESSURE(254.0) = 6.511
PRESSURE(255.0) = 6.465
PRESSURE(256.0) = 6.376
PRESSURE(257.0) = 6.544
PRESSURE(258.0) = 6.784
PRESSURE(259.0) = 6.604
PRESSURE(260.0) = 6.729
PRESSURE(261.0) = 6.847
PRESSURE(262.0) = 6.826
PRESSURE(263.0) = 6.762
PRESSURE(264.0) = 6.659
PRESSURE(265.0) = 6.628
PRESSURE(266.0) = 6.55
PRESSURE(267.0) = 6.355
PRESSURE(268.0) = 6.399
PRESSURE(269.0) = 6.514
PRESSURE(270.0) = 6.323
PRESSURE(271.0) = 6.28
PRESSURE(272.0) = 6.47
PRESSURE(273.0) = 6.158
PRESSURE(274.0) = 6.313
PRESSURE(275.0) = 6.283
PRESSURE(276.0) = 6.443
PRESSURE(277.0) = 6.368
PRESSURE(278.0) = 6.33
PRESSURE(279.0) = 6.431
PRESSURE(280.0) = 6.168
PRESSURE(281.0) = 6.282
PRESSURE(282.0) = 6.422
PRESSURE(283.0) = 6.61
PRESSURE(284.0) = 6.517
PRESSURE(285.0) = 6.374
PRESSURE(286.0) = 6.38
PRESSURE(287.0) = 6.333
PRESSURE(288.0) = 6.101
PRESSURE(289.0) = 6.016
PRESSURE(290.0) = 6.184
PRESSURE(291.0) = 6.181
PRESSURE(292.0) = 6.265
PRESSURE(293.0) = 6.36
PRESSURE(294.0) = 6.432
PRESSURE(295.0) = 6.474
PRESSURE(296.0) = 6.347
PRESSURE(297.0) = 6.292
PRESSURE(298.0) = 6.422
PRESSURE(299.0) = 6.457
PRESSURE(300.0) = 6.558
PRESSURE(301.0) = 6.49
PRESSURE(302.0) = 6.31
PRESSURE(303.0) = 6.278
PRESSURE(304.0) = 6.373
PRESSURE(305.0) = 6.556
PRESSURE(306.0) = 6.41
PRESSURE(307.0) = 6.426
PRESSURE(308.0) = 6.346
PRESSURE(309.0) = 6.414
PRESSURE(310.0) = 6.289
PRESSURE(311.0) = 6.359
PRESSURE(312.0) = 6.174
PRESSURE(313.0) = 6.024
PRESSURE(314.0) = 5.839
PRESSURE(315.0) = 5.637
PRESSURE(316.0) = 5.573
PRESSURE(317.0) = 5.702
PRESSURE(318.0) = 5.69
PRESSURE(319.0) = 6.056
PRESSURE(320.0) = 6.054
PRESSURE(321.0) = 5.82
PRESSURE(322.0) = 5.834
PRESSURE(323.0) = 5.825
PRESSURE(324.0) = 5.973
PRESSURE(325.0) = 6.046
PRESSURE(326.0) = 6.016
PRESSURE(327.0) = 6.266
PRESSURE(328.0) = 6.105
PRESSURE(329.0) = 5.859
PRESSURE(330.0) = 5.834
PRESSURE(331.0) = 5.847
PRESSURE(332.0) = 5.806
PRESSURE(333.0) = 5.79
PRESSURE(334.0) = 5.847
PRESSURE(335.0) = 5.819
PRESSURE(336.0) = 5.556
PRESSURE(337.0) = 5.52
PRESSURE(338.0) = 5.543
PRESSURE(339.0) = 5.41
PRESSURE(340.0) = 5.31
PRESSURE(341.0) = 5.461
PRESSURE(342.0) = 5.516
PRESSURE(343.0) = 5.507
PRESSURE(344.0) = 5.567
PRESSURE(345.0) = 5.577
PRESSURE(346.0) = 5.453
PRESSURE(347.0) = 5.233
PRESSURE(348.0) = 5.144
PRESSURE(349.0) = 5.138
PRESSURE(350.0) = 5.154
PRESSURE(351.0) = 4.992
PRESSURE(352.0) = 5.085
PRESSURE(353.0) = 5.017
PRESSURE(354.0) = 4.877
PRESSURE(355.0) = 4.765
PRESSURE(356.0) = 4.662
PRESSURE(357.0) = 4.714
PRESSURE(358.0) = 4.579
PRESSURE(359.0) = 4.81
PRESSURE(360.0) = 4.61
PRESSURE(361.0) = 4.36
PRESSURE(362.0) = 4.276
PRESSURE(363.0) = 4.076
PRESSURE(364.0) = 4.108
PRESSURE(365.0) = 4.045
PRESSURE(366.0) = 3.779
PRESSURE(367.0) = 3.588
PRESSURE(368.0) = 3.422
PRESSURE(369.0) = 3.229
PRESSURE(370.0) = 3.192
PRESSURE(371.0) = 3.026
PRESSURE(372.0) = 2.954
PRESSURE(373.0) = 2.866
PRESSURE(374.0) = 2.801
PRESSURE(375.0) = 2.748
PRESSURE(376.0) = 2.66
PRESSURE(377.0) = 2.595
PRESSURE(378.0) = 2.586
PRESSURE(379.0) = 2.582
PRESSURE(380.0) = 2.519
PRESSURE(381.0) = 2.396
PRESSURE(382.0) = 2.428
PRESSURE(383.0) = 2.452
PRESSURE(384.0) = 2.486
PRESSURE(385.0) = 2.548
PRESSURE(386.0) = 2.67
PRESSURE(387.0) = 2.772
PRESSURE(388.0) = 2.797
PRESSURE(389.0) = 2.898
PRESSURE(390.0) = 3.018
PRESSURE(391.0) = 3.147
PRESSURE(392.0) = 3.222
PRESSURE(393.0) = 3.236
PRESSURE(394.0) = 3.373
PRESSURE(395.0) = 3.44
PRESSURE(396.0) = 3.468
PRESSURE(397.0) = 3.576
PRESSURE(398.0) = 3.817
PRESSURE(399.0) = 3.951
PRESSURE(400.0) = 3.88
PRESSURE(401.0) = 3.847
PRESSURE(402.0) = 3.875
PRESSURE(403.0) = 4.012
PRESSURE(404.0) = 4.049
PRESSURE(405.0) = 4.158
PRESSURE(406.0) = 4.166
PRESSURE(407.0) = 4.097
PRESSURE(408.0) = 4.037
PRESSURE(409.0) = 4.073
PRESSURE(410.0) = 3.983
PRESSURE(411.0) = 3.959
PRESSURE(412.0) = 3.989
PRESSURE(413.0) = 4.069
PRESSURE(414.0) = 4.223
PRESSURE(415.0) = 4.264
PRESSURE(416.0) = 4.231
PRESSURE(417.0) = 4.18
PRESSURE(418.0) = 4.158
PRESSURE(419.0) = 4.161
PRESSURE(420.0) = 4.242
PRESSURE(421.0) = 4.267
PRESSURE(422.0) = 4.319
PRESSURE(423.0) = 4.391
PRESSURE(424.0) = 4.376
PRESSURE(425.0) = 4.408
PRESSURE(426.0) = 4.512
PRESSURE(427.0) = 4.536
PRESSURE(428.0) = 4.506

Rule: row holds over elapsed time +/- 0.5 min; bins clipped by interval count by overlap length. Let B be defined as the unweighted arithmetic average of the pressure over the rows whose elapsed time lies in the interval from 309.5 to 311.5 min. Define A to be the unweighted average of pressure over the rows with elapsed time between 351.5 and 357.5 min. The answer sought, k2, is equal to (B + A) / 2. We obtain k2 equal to 5.59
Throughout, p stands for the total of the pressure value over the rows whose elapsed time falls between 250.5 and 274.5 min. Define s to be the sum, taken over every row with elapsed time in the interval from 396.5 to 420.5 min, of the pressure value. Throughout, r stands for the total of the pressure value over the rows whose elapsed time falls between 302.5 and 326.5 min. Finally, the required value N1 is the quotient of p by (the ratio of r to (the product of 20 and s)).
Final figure 2080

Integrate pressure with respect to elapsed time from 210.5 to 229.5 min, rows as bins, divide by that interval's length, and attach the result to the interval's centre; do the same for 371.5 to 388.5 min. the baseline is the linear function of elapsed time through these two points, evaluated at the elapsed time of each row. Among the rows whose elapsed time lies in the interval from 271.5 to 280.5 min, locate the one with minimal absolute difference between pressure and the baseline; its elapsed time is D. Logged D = 273.0 min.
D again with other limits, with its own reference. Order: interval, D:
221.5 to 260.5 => 222.0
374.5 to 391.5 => 375.0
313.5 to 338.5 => 316.0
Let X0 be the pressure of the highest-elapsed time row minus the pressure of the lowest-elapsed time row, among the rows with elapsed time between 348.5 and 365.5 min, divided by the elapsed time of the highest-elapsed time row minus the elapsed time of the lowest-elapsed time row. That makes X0 -0.07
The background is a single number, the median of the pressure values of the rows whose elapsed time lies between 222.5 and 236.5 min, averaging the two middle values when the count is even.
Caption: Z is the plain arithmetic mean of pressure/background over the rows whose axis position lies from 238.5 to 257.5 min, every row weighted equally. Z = 1.05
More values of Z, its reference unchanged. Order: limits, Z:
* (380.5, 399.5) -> 0.51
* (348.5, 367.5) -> 0.76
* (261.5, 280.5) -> 1.07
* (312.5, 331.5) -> 0.98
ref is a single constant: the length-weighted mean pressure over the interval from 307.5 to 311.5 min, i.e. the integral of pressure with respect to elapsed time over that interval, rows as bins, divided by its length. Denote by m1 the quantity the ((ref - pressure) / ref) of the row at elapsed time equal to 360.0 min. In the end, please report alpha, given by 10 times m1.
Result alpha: 3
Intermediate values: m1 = 0.3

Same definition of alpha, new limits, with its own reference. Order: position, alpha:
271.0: 0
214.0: 1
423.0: 3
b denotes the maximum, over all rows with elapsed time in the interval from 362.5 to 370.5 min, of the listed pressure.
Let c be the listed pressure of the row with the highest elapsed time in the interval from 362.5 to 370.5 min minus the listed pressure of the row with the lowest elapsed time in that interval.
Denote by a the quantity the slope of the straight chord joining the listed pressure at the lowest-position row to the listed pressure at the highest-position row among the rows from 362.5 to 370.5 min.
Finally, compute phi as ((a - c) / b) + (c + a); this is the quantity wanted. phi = -0.83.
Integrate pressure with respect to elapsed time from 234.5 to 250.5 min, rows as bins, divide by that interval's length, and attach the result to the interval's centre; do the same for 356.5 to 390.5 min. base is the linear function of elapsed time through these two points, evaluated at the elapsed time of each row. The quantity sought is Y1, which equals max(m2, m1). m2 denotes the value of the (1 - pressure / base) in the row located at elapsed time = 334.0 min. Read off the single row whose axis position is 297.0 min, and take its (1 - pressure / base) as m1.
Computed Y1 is -0.28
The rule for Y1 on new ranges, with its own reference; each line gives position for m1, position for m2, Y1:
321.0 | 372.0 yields 0.10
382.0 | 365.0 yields 0.21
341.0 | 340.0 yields -0.33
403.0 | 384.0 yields 0.18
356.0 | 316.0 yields -0.24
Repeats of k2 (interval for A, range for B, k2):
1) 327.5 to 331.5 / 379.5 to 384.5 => 4.18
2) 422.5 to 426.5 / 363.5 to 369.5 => 4.06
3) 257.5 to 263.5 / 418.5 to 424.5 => 5.53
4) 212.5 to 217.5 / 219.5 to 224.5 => 5.78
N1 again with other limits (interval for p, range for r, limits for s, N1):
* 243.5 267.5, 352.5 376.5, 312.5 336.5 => 4714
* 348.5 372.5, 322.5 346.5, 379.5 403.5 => 1130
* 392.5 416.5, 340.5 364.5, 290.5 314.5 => 2403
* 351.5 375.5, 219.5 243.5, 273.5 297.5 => 2023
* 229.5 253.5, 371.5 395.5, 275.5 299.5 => 6646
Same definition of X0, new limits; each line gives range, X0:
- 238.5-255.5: 0.02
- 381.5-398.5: 0.09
